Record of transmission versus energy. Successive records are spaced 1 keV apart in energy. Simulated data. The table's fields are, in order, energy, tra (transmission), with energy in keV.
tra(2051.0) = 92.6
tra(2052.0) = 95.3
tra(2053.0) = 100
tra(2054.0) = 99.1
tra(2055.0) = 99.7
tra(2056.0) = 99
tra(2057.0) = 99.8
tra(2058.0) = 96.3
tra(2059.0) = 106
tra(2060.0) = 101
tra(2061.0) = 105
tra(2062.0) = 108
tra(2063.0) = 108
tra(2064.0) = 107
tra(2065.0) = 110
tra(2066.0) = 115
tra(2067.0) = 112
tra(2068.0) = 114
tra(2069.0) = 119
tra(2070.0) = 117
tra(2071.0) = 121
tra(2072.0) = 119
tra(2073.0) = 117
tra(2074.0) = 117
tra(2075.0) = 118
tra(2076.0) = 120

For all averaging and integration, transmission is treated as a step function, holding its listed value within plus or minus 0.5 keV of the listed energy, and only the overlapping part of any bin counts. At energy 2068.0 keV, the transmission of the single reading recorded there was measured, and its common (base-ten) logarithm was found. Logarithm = 2.06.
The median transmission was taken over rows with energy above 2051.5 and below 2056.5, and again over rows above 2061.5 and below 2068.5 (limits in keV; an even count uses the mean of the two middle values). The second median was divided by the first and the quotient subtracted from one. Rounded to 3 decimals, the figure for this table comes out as -0.110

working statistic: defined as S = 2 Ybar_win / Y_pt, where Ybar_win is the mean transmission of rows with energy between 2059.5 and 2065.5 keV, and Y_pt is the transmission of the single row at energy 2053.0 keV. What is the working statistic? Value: 2.13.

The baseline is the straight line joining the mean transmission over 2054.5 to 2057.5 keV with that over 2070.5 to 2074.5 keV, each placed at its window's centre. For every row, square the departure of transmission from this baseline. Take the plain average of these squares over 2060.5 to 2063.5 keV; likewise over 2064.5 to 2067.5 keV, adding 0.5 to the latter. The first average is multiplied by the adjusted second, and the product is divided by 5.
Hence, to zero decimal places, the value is 1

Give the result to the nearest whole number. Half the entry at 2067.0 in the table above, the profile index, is 56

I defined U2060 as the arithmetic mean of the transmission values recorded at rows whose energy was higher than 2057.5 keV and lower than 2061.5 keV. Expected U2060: 102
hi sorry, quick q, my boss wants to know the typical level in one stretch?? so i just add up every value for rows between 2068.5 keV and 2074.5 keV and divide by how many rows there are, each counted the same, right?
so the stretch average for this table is 118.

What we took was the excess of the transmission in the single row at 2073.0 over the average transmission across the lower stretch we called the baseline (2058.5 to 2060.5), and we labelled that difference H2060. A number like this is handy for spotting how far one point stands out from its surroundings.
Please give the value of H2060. 13.5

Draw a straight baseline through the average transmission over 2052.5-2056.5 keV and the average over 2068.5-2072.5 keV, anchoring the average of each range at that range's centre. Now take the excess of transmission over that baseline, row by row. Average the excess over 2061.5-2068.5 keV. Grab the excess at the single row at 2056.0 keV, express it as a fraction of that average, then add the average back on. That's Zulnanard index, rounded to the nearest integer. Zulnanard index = 0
